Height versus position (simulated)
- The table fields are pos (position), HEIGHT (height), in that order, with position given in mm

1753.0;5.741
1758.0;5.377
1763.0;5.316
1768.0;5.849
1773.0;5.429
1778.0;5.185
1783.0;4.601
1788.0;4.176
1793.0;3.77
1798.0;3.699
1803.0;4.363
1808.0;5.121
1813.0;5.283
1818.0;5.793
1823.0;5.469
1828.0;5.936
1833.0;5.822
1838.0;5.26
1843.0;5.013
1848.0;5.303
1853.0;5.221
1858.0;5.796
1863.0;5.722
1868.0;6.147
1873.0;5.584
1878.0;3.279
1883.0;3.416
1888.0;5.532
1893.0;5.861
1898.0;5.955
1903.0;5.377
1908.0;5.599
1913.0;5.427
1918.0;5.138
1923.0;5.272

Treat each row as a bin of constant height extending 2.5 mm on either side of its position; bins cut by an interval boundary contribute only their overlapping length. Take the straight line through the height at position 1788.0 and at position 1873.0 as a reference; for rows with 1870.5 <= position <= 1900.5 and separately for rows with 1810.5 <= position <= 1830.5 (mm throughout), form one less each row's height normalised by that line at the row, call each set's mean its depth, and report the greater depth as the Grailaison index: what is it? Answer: 0.15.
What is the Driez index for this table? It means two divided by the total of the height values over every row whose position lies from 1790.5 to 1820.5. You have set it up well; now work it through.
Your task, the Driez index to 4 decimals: 0.0714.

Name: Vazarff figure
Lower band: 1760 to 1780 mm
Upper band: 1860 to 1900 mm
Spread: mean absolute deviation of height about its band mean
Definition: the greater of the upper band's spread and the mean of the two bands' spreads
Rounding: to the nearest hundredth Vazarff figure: 0.92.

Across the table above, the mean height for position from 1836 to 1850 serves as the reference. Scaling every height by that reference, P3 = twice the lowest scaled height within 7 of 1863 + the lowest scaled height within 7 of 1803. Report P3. 2.9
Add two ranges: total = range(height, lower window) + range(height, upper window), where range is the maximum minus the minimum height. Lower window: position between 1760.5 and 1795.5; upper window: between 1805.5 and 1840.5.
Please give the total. 2.9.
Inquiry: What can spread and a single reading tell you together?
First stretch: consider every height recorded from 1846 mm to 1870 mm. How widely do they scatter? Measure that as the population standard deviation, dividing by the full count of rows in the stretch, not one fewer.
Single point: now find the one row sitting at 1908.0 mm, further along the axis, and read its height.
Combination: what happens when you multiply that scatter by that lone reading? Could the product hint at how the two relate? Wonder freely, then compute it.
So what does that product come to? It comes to 1.9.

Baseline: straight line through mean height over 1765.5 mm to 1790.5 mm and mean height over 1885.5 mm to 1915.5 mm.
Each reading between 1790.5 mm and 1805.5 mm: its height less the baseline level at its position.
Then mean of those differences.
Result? -1.2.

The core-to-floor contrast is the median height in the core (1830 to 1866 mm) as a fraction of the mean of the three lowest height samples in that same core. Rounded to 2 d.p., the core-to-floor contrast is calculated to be 1.03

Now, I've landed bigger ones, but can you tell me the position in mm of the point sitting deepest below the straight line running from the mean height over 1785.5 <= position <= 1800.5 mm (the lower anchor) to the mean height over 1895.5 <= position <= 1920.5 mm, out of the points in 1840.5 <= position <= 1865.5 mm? 1843.0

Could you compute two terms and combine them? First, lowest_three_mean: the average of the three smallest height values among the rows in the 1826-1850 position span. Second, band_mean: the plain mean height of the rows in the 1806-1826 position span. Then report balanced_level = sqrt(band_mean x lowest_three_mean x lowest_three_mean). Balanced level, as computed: 12.1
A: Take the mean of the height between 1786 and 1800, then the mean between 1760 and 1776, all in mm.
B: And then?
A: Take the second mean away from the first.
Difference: -1.6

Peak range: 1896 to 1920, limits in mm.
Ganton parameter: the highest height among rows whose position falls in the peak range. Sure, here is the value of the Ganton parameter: 5.955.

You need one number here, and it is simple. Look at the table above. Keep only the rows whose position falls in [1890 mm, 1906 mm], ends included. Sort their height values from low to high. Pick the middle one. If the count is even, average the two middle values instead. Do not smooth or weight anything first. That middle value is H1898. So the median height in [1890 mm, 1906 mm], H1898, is 5.9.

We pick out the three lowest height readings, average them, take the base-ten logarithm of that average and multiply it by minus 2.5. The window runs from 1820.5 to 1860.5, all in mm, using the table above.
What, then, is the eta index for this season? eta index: -1.78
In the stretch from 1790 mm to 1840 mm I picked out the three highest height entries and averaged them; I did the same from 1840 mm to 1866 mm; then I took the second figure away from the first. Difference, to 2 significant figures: 0.24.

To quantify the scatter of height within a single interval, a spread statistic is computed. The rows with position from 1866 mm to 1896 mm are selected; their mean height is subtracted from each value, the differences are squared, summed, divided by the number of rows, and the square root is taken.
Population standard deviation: 1.17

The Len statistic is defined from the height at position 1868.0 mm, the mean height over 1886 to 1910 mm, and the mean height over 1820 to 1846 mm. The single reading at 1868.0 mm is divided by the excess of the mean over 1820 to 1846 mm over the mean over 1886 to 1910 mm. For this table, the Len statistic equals -37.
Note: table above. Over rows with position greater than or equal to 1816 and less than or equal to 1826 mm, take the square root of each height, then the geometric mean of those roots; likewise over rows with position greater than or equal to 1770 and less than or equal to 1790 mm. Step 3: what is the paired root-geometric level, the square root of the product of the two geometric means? 2.28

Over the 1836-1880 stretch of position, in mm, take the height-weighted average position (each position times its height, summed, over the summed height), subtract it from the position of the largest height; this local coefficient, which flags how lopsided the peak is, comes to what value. 10.4 mm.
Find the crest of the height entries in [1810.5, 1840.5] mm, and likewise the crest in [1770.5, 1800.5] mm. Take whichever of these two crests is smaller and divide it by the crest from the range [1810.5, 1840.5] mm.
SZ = 0.91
